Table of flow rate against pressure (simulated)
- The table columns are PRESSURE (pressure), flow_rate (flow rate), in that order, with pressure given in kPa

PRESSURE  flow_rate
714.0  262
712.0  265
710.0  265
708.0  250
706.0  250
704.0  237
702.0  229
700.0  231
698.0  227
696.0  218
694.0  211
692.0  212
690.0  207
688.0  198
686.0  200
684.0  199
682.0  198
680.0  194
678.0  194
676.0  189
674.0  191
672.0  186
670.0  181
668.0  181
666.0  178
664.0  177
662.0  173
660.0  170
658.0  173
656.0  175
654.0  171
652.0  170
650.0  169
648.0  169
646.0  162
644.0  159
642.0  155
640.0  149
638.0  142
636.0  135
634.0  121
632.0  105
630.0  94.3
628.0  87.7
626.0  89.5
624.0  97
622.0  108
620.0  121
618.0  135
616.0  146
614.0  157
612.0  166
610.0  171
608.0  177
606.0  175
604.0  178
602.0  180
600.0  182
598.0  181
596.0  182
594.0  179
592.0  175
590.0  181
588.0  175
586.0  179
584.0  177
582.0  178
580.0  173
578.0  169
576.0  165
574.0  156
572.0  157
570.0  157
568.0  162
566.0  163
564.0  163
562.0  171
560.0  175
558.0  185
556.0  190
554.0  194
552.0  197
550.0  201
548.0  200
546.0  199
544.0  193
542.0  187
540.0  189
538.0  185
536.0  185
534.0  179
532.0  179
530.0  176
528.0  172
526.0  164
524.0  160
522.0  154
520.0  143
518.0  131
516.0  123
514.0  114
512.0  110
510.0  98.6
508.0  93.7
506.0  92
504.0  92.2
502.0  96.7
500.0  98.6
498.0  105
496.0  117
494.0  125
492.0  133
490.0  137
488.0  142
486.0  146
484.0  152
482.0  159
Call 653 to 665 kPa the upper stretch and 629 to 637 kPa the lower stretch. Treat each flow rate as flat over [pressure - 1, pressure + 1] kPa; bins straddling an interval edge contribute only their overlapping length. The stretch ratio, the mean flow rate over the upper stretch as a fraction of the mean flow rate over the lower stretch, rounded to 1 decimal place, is 1.5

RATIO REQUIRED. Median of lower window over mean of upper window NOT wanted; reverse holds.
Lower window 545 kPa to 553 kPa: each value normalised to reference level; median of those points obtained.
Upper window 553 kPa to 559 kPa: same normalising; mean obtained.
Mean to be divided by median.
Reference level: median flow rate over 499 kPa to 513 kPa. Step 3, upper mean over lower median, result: 1.0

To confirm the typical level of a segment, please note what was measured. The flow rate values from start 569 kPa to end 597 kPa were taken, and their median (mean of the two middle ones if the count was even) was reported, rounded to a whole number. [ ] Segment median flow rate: 175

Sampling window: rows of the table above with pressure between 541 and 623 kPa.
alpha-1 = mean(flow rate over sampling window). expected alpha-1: 172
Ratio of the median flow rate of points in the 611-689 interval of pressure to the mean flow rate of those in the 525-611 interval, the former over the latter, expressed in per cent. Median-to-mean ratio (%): 95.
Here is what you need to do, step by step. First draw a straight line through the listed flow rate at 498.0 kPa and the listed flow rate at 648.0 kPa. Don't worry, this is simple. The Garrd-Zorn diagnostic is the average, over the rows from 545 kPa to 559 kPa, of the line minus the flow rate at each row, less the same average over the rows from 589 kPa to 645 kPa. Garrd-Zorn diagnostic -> -75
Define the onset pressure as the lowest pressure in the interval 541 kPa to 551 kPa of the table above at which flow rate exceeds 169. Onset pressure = 542.0 kPa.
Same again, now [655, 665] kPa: 656.0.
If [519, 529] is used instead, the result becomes 528.0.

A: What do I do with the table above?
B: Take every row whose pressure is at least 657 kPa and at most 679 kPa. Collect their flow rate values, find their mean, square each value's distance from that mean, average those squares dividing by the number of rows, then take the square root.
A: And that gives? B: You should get 8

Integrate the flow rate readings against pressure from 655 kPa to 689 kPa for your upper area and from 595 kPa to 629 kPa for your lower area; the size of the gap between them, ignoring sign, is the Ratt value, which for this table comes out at 1248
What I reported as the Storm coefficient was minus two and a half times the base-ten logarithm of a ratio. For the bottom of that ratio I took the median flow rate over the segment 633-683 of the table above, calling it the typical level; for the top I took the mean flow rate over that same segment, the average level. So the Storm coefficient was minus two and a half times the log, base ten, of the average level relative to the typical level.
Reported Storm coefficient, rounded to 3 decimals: 0.016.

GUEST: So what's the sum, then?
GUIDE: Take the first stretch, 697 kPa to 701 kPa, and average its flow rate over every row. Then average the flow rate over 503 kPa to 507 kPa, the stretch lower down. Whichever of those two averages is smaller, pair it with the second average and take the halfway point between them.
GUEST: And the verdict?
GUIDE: 92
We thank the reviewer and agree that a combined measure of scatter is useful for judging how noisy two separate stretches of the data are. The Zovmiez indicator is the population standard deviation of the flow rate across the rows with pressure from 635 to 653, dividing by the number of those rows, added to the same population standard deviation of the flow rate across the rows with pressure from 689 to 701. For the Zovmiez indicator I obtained 21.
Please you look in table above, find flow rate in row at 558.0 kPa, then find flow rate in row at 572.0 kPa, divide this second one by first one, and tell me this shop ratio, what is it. 0.85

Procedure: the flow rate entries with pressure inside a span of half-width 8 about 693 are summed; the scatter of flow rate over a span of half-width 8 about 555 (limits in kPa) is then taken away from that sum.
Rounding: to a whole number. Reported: 1693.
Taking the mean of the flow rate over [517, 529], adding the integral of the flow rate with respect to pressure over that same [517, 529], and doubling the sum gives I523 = 4004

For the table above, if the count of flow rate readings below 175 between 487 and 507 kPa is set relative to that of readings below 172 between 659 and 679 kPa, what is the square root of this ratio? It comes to 3.2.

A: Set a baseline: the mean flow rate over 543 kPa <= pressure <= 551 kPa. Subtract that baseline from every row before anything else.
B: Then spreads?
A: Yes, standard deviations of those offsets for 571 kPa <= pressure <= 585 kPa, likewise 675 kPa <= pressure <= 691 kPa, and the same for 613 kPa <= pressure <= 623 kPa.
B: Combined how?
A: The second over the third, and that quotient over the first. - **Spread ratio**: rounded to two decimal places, 0.03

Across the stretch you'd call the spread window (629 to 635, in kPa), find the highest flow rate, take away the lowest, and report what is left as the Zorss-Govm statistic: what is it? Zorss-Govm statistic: 27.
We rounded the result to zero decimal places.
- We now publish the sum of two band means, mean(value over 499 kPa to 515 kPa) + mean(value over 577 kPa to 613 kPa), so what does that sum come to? 276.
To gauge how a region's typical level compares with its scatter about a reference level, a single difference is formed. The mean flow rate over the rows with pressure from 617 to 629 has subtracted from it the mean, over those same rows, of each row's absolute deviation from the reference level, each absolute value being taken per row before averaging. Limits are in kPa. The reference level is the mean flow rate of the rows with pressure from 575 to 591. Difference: 38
